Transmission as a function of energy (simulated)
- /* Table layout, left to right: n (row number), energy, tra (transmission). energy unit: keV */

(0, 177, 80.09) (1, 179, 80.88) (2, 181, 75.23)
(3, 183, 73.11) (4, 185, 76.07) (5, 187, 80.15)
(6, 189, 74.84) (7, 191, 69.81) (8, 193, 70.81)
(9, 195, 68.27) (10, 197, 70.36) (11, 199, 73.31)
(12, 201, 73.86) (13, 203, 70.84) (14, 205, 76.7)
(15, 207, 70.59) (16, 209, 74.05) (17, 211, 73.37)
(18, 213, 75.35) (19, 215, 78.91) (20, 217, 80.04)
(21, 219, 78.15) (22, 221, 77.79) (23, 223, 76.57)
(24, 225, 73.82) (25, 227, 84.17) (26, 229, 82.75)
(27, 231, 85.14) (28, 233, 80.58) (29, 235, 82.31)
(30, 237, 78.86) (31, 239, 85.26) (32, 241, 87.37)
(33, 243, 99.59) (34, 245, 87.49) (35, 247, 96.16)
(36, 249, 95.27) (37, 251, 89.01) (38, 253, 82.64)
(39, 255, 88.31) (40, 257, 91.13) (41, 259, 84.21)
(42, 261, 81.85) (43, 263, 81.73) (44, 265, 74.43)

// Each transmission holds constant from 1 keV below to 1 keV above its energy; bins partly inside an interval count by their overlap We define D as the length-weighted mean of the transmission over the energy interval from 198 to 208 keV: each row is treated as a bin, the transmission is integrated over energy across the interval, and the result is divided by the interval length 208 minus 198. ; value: 73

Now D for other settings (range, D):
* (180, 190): 76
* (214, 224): 78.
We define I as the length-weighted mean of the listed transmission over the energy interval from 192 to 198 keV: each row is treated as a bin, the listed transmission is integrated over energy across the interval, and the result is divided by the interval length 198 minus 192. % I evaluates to 69.8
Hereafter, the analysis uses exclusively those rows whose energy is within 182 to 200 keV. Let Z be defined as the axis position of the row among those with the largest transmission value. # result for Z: 187 keV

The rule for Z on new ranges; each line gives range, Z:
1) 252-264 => 257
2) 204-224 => 217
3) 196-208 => 205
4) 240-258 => 243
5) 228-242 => 241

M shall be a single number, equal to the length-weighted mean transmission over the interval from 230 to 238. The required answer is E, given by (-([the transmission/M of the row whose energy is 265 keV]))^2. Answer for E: 0.83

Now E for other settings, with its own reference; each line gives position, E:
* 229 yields 1.03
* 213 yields 0.85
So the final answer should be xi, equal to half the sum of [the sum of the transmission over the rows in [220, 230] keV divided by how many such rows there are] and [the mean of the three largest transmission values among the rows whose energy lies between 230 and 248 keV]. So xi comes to 87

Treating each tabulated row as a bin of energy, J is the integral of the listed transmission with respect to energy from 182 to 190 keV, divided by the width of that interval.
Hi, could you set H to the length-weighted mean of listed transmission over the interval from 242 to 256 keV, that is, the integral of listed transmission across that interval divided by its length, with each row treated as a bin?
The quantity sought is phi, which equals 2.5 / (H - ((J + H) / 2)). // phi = 0.33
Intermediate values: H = 91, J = 76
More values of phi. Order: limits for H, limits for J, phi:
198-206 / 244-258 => -0.31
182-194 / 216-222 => -1.10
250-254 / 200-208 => 0.39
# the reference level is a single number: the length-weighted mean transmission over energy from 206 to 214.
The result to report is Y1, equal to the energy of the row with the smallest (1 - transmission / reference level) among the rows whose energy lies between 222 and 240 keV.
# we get 239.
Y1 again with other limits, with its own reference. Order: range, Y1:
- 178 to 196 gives 179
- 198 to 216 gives 215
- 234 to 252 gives 243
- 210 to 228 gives 227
